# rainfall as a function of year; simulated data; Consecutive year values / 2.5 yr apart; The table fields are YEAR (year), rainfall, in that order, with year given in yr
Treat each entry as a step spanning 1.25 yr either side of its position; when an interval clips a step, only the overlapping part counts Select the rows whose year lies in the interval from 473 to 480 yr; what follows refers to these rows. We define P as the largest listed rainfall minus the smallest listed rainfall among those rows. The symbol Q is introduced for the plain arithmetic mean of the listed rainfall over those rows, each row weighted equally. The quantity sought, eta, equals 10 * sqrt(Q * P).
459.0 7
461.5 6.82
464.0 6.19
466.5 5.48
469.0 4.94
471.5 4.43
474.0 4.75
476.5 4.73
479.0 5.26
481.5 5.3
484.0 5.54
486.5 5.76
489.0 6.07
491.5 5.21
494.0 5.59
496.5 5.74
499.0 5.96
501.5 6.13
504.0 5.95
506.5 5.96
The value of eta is 16.1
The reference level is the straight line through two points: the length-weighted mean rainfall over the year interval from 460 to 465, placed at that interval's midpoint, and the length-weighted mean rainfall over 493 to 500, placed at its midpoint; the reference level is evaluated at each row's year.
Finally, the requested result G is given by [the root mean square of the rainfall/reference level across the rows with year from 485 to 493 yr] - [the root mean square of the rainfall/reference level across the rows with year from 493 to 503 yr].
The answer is -0.06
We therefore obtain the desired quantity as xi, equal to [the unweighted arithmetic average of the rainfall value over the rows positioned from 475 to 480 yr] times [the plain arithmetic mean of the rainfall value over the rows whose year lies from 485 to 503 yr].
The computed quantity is 28.9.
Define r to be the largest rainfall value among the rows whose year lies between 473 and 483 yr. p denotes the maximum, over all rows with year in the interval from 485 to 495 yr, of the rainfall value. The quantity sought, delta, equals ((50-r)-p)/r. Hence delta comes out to 7.29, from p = 6.07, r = 5.3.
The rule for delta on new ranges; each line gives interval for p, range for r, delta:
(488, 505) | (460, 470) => 5.43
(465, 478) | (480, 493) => 6.33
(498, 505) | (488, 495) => 6.23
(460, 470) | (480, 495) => 6.11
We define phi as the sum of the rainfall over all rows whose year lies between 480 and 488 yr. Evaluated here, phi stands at 17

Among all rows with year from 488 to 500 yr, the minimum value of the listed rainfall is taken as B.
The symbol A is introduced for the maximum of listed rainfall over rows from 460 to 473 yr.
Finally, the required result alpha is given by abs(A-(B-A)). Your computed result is 8.4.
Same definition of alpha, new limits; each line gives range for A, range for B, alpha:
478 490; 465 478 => 7.7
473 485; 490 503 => 5.9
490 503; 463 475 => 7.8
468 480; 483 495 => 5.3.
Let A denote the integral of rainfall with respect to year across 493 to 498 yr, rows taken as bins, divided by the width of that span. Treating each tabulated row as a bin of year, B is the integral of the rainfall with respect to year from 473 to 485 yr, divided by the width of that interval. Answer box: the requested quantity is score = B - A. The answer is -0.6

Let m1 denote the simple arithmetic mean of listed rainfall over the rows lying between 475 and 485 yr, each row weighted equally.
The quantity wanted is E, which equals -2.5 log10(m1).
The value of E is -1.79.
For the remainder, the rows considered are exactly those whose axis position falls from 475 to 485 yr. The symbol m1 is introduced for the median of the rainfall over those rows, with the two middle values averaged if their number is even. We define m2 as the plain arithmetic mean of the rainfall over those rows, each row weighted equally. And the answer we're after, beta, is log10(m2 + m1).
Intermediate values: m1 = 5.28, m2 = 5.2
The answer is 1.02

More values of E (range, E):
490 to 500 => -1.88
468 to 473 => -1.68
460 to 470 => -1.92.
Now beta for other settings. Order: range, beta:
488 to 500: 1.06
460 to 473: 1.04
